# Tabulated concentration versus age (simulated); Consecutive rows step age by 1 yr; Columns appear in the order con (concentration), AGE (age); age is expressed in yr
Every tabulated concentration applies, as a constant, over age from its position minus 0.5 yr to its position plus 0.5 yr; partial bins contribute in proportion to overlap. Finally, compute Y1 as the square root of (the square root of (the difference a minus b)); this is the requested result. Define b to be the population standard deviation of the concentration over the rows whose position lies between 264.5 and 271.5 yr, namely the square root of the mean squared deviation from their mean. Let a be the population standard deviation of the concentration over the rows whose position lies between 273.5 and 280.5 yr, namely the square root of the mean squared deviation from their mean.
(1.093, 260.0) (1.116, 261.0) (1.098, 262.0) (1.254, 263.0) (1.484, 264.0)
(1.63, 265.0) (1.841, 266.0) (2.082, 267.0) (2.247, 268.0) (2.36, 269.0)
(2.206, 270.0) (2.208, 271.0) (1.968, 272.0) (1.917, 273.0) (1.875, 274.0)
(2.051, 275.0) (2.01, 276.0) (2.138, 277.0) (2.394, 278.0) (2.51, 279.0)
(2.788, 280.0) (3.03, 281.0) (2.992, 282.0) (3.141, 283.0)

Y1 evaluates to 0.50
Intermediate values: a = 0.300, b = 0.24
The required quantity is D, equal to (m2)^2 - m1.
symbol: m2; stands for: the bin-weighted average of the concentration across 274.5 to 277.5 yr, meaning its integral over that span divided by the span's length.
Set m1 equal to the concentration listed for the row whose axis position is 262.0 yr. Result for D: 3.2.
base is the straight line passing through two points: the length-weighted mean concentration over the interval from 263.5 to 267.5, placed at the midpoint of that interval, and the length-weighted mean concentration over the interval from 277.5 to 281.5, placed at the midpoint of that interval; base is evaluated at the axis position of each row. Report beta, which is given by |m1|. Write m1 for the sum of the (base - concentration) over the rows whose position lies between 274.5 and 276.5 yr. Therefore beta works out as 0.8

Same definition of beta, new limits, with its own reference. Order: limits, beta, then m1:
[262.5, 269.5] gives 0.4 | -0.4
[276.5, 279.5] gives 0.7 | 0.7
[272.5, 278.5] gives 2.1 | 2.1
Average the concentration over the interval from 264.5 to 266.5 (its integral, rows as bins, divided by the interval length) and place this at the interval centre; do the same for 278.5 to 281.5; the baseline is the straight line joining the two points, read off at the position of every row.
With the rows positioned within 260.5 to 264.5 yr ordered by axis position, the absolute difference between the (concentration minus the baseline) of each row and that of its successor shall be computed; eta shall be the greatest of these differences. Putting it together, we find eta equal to 0.16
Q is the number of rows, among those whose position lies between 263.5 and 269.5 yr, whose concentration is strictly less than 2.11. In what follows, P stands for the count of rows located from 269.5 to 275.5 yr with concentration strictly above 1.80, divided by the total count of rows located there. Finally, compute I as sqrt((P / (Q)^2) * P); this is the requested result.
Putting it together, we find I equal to 0.25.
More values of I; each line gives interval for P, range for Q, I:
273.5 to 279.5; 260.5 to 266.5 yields 0.17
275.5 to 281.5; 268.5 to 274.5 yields 0.33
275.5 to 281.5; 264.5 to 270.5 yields 0.33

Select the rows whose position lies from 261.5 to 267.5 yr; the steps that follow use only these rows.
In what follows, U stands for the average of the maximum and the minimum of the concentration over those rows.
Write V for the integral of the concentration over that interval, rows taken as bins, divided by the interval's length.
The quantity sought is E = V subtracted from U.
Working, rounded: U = 1.59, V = 1.56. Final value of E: 0.025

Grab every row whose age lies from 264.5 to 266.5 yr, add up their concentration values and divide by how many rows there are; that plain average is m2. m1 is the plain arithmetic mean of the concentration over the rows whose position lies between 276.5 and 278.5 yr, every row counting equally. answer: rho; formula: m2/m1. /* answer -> 0.77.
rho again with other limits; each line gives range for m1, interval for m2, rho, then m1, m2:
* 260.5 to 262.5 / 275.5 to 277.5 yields 1.87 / 1.11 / 2.07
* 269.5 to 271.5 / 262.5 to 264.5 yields 0.62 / 2.21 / 1.37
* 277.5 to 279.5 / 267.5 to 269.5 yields 0.94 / 2.45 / 2.30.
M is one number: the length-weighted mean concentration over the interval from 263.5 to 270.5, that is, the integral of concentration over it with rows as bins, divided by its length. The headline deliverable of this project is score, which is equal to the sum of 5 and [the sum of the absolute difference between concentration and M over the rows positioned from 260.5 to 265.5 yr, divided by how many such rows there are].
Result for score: 5.7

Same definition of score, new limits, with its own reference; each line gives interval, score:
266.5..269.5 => 5.3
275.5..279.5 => 5.3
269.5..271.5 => 5.2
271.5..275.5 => 5.1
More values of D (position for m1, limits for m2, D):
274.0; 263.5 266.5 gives 0.9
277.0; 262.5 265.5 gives 0.0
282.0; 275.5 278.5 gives 1.8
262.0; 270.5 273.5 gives 3.0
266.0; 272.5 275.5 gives 2.0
